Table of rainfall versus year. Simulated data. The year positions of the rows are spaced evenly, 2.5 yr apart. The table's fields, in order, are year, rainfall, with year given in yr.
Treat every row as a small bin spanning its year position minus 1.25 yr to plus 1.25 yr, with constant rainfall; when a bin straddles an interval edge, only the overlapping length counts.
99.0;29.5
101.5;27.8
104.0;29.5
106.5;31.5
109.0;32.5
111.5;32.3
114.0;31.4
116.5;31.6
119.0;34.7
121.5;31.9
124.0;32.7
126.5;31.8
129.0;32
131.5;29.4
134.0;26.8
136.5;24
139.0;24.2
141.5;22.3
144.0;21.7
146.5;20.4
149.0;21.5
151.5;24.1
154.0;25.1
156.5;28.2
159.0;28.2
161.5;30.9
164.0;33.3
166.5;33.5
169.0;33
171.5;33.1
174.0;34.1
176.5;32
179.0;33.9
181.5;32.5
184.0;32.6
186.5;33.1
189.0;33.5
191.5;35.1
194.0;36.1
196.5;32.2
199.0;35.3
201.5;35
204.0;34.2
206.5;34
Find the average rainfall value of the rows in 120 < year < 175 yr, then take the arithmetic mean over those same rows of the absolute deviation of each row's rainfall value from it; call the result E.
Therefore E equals 4.1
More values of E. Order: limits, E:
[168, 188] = 0.5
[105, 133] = 0.8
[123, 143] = 3.6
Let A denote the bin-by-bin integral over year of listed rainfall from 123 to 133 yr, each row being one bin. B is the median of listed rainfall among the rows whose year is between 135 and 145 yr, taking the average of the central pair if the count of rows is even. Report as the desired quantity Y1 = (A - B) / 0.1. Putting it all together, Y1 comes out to 2901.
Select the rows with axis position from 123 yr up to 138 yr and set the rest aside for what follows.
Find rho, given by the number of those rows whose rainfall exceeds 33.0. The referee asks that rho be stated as 0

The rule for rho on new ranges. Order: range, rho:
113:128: 1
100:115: 0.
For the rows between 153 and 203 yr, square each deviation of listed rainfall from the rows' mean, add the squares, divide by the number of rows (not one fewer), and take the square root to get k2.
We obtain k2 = 2.6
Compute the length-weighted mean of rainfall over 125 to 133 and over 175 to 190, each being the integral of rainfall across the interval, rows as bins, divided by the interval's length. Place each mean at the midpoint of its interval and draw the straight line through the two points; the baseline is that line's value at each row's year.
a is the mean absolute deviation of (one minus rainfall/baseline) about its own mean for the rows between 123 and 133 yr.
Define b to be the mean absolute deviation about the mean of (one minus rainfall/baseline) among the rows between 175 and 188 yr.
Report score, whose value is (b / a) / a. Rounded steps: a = 0.036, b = 0.015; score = 12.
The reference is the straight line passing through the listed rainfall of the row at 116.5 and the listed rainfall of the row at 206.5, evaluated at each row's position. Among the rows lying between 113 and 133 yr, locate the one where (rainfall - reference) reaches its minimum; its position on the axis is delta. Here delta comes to 131.5 yr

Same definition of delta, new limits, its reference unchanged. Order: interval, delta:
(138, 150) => 146.5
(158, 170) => 159.0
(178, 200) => 196.5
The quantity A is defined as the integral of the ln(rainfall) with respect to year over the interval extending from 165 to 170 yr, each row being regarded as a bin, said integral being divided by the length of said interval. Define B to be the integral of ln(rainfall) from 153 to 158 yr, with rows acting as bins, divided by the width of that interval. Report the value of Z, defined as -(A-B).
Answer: -0.22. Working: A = 3.50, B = 3.29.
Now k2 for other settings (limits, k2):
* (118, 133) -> 1.6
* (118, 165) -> 4.4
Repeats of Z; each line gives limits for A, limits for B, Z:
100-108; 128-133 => 0.03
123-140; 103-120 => 0.11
